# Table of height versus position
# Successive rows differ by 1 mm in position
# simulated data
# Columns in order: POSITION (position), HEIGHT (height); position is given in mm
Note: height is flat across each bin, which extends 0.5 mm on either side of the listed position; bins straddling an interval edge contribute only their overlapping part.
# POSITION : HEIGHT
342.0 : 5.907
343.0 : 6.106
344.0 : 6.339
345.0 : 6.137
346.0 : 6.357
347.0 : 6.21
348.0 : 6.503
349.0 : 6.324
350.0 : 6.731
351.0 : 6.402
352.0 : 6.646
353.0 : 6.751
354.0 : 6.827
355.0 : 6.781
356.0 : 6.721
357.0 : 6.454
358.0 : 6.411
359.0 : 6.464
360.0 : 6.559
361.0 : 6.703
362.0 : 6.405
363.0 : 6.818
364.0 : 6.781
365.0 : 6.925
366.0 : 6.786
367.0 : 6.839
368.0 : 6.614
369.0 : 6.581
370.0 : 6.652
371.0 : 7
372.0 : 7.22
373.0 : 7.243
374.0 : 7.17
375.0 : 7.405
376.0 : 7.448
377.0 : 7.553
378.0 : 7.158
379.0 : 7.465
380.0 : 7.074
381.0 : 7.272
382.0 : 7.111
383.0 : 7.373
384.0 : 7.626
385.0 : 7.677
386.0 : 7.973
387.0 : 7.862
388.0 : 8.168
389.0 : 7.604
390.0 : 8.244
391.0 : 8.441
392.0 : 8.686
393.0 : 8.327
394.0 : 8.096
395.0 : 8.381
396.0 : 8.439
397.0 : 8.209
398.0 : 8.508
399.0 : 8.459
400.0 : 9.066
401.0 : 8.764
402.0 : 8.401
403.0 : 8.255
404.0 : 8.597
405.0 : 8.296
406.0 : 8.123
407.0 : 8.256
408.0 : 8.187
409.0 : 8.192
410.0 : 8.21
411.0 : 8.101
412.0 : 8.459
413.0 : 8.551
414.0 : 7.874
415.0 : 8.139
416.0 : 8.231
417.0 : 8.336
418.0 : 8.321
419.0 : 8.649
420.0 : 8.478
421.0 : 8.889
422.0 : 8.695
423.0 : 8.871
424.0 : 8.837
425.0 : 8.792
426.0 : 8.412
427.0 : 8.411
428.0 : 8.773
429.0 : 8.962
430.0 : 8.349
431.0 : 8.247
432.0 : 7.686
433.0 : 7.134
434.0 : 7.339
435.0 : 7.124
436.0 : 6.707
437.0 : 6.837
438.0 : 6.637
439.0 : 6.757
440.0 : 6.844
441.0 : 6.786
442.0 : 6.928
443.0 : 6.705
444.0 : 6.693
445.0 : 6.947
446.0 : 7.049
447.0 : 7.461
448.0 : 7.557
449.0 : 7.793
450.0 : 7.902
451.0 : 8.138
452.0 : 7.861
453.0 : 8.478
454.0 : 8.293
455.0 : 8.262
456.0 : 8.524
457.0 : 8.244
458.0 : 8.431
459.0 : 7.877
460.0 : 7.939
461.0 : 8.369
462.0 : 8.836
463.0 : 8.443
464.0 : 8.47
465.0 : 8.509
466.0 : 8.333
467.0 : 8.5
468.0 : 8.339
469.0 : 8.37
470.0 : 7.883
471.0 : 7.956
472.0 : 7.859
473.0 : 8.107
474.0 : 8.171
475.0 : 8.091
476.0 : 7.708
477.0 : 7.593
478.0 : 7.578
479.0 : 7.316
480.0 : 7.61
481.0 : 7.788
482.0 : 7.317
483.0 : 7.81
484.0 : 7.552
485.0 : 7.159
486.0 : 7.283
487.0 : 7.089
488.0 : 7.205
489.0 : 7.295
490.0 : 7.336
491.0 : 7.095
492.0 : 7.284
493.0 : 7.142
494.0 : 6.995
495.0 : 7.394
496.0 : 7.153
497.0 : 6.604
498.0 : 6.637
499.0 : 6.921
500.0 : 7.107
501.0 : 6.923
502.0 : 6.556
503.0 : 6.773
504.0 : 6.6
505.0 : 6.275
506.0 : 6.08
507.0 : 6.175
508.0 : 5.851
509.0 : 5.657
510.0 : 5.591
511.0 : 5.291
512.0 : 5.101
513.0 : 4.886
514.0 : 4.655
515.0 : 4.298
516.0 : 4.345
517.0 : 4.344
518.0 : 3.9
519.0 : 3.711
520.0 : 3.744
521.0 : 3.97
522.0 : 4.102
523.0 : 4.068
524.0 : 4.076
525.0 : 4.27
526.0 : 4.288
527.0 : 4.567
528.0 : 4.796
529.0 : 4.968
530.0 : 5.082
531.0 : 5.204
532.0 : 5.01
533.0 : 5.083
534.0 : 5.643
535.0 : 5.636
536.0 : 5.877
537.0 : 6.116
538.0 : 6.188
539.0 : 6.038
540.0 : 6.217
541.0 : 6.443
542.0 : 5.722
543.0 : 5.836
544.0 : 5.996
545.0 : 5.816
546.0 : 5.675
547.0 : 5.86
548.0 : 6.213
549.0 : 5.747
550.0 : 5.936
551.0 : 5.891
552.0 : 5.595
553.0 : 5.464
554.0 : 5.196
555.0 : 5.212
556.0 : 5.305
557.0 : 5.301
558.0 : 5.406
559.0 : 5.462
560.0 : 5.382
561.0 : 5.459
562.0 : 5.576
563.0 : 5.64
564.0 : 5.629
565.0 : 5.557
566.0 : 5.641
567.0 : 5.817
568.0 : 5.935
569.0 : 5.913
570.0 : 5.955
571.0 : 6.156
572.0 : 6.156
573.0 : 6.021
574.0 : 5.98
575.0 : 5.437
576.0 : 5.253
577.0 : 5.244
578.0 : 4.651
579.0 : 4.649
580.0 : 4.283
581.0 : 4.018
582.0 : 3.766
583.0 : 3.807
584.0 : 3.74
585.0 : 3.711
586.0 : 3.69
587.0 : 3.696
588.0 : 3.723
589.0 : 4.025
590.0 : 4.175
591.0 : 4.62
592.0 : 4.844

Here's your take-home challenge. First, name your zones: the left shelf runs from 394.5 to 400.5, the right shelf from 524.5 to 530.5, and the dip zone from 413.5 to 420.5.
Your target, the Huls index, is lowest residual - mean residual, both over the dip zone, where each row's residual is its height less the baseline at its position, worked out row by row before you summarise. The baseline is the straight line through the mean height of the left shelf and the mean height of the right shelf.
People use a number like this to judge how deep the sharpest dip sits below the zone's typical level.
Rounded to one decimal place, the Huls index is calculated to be -0.5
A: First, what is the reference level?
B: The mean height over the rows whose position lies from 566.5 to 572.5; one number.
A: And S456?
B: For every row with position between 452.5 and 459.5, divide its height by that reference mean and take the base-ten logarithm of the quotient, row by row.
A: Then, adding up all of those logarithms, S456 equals 1.0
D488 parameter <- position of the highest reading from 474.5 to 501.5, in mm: 475.0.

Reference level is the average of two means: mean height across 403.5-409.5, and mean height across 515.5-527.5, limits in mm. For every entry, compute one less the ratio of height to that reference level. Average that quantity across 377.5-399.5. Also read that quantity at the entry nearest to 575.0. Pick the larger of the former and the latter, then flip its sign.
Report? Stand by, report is -0.12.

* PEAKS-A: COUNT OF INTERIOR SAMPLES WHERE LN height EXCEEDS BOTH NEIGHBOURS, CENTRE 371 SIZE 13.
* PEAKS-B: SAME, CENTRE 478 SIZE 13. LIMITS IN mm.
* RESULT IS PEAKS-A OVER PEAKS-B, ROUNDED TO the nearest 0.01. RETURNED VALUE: 0.67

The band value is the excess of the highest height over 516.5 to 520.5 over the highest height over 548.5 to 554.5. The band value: -1.6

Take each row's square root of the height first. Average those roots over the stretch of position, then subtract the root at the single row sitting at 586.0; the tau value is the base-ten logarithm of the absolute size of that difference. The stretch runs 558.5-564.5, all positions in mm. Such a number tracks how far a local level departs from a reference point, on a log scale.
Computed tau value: -0.37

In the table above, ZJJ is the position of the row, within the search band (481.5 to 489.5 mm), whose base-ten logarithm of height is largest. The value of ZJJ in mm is 483.0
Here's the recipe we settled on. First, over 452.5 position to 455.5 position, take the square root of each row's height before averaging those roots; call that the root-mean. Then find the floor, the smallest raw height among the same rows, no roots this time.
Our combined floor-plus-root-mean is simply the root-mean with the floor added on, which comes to 11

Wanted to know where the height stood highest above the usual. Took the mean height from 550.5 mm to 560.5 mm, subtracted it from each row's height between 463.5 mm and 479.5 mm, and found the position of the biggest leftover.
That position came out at 465.0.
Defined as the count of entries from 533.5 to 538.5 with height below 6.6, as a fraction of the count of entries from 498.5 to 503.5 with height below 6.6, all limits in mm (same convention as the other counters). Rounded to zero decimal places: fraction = 5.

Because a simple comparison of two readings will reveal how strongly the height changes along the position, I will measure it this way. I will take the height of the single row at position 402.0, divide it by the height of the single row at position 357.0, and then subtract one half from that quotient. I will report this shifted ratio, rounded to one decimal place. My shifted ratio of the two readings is 0.8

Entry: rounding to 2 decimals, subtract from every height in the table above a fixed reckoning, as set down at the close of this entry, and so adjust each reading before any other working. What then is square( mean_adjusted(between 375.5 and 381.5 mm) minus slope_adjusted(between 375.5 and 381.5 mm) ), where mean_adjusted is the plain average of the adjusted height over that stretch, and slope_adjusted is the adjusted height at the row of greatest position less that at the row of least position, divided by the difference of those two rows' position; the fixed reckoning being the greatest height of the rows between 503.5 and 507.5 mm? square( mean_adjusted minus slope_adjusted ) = 0.58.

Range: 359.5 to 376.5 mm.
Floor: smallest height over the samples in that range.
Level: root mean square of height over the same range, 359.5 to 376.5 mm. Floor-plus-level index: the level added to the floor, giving 13.3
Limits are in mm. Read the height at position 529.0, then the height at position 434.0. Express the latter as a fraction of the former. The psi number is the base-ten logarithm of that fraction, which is 0.17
